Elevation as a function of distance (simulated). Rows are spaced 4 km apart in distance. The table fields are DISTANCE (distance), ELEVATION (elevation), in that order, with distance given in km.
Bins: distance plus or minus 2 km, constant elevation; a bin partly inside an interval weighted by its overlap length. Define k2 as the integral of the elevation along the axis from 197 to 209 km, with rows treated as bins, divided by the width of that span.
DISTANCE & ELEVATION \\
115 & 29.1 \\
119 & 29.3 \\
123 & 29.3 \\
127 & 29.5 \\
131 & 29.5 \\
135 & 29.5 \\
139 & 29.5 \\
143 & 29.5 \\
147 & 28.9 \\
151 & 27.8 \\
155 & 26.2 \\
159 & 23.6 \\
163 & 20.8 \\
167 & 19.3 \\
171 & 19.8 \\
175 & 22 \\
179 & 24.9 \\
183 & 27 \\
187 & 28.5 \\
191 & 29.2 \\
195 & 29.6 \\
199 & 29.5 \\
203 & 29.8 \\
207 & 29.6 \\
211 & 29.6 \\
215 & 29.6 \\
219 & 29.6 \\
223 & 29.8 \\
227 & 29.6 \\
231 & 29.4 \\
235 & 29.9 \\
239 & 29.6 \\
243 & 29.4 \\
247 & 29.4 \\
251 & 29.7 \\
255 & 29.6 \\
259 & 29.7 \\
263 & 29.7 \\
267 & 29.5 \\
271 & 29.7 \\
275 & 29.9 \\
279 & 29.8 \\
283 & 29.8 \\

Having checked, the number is 29.6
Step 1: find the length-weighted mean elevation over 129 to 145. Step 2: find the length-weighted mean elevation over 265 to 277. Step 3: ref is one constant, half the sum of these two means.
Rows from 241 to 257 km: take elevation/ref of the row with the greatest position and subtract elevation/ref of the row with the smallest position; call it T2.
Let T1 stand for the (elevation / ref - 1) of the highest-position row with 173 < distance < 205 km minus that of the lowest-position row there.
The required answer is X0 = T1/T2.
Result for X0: 39.0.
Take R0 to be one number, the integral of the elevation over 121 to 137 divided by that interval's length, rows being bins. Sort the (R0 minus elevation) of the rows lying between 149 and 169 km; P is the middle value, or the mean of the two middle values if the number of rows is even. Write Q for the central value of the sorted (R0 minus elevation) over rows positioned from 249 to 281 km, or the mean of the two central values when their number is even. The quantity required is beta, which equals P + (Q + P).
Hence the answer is 11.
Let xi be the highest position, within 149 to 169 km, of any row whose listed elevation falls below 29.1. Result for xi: 167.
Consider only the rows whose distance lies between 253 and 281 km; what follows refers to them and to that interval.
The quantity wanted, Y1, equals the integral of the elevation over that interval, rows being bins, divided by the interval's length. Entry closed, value 29.7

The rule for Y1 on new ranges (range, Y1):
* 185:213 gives 29.4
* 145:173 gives 23.8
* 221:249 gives 29.6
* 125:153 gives 29.2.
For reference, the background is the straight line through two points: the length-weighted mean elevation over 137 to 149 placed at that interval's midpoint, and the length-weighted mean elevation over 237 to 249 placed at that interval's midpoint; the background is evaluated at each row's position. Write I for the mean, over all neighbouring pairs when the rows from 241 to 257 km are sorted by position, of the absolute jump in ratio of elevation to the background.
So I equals 0.005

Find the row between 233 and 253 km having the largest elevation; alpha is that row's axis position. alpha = 235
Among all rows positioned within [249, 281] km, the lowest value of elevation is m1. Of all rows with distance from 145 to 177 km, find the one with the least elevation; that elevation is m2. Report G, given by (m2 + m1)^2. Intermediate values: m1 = 29.5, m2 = 19.3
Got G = 2381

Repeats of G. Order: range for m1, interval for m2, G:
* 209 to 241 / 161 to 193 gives 2372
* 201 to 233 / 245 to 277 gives 3457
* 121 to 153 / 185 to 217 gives 3170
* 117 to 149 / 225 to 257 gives 3399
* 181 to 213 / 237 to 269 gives 3181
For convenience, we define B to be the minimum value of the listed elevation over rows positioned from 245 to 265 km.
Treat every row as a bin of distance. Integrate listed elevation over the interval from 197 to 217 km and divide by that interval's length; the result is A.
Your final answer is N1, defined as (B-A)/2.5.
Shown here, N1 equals -0.09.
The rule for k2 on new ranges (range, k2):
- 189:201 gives 29.4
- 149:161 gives 25.9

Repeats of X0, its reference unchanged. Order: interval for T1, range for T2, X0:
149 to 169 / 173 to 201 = -1.1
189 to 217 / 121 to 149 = -1.0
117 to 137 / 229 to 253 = 0.7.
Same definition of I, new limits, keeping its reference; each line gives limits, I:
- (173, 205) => 0.039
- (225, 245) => 0.010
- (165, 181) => 0.063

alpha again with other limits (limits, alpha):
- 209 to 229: 223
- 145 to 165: 147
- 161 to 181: 179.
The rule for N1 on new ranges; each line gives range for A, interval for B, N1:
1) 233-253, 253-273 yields -0.04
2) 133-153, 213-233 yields 0.14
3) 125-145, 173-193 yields -3.00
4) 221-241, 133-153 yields -0.74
